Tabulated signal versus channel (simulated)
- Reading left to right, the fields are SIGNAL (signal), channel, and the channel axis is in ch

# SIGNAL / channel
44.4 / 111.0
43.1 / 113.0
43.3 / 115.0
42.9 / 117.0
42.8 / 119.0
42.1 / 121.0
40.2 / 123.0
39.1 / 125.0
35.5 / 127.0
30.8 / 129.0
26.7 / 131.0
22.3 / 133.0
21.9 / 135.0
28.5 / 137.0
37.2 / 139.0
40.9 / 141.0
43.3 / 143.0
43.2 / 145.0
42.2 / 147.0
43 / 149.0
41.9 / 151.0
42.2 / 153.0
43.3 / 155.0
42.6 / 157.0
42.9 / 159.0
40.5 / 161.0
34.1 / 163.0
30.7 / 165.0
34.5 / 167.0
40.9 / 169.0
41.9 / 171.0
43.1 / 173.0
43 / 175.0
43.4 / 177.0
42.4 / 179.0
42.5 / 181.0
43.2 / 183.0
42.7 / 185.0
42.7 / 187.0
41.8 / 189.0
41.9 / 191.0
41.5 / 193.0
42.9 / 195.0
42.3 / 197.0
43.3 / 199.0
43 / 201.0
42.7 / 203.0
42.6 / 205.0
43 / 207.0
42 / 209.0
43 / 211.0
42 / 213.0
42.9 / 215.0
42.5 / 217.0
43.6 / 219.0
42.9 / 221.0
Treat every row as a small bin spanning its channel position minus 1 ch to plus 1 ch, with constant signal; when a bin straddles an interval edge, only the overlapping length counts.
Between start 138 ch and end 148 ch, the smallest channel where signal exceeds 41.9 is 143.0 ch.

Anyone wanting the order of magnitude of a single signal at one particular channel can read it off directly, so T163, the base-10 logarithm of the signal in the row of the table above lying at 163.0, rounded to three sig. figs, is 1.53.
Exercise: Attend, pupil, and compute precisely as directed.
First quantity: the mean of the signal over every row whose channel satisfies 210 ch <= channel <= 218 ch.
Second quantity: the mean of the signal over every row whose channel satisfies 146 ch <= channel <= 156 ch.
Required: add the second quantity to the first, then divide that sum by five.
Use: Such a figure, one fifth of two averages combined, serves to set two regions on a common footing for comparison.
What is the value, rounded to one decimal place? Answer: 17.0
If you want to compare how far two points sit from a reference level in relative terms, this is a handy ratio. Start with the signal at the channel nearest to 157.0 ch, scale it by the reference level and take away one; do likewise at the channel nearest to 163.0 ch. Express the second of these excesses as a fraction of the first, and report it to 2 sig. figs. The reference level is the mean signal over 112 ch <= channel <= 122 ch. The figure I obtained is 36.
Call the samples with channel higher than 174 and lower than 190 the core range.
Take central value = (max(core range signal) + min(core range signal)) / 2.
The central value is 43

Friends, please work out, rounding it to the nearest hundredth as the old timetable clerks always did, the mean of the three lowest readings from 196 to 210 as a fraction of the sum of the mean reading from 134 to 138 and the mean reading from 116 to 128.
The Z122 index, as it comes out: 0.64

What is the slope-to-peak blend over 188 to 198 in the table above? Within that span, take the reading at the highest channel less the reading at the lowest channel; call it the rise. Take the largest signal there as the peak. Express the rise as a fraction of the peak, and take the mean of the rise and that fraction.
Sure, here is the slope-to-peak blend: 0.3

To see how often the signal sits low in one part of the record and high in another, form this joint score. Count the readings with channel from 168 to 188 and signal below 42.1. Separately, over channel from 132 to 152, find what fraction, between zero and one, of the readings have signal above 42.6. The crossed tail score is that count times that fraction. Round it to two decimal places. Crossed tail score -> 0.60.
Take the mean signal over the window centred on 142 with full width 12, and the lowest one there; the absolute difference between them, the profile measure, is 10.7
